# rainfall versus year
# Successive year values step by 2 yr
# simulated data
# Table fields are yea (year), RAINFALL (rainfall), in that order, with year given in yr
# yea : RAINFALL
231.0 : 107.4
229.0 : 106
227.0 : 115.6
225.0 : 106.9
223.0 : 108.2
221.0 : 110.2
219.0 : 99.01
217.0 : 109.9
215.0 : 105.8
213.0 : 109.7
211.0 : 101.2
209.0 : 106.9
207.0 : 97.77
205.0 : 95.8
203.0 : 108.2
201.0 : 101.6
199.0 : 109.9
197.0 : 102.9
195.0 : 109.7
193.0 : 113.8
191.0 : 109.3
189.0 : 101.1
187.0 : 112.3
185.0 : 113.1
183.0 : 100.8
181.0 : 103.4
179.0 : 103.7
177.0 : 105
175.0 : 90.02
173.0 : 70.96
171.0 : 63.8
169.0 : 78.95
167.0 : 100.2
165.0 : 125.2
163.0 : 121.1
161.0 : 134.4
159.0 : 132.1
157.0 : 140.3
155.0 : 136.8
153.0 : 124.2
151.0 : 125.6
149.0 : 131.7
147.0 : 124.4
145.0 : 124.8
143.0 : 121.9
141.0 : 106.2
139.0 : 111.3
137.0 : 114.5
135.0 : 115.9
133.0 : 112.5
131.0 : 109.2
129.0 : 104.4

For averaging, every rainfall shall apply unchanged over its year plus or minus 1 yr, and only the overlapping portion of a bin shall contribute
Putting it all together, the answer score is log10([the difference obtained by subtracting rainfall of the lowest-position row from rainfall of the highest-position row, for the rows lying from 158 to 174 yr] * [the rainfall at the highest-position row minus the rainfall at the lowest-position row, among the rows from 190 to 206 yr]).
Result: 2.92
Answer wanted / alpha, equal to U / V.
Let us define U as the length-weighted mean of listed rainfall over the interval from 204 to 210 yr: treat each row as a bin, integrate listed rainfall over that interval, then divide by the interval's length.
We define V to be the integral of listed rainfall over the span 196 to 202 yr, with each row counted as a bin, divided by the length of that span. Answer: 0.96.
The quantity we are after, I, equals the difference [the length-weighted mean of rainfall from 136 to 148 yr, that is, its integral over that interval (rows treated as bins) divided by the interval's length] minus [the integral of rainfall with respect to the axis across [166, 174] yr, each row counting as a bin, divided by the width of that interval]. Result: 39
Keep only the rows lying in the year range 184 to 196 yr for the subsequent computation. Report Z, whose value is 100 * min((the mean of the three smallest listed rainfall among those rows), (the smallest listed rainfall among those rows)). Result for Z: 10110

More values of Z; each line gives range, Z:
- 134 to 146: 10620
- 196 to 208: 9580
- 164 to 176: 6380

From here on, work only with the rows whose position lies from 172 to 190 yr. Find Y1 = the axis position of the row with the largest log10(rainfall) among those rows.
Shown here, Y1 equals 185.0 yr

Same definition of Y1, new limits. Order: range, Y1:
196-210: 199.0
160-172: 161.0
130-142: 135.0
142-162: 157.0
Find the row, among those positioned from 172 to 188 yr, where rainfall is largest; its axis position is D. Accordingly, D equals 185.0 yr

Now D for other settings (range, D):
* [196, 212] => 199.0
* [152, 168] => 157.0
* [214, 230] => 227.0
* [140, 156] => 155.0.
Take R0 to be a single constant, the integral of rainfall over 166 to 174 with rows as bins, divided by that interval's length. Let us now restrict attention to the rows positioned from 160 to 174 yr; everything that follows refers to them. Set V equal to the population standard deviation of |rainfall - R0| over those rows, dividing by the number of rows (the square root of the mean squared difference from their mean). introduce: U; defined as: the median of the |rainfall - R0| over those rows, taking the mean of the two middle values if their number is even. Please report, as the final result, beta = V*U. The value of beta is 429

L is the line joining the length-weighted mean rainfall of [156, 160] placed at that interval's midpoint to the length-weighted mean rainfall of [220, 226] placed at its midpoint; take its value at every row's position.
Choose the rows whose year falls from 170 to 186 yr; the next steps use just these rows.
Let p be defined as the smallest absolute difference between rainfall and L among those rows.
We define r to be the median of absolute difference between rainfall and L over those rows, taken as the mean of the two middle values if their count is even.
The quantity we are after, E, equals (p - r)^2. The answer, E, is 158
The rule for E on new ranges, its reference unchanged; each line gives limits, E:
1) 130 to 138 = 6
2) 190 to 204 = 11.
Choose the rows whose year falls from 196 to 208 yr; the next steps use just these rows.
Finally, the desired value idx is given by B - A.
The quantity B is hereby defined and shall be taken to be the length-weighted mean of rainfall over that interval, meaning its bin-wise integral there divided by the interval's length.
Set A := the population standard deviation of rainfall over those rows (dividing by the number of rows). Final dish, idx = 98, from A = 5.1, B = 103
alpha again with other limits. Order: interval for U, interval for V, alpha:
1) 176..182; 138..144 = 0.92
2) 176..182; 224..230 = 0.95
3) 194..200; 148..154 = 0.85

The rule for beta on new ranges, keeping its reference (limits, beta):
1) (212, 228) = 134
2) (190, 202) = 132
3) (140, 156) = 381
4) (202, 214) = 136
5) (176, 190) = 118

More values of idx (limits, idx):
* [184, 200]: 105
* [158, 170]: 96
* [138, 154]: 113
